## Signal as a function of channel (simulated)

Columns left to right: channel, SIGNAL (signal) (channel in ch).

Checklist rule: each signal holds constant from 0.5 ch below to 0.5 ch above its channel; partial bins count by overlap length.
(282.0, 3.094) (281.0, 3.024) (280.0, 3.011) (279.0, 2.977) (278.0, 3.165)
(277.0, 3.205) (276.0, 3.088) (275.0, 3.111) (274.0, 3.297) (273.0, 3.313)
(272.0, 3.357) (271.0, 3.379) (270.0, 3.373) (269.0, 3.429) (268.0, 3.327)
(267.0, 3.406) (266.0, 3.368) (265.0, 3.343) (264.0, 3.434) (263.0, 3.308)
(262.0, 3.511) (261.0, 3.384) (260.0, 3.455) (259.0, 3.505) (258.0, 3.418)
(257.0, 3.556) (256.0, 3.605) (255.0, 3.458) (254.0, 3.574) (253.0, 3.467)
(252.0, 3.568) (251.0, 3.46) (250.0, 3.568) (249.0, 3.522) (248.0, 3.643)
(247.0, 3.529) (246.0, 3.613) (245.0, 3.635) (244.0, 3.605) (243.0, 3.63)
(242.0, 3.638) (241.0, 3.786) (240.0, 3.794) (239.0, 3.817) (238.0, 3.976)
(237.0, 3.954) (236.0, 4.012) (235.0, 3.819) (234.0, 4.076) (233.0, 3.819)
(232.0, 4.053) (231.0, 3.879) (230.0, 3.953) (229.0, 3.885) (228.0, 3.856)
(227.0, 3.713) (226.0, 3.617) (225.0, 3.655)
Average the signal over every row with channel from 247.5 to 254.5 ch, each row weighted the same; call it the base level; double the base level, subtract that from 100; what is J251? 92.9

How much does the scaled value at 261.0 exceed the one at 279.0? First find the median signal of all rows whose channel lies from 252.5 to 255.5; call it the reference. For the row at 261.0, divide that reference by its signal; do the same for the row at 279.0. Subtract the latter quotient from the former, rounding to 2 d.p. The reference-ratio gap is -0.14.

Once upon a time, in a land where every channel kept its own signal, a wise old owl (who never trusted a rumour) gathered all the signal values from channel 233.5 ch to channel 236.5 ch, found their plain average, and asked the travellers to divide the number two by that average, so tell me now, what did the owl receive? 0.50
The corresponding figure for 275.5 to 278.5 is 0.63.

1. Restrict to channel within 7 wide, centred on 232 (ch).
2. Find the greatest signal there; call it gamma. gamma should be 4.076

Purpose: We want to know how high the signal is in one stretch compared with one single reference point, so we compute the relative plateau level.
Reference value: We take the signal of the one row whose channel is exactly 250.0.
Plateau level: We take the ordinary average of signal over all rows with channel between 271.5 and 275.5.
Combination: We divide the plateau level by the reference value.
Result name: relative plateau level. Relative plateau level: 0.916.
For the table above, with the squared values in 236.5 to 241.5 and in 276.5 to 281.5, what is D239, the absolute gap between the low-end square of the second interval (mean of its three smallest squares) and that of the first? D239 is 5.4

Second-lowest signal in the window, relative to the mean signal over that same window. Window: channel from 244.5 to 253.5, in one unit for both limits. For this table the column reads 0.975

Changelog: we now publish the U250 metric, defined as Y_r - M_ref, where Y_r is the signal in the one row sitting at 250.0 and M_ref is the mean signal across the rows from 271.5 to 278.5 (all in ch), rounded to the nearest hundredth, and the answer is 0.35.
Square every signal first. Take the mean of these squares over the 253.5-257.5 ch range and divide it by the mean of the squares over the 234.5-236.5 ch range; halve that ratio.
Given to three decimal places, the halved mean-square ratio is 0.410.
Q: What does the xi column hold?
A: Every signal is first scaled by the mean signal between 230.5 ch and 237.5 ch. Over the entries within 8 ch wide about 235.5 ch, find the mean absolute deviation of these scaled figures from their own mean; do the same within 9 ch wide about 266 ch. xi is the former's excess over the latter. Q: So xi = 0.011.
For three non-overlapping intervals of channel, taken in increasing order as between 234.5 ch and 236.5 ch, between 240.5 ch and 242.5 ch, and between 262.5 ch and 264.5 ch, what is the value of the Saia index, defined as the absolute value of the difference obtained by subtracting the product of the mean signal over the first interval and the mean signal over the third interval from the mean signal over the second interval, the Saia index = 9.5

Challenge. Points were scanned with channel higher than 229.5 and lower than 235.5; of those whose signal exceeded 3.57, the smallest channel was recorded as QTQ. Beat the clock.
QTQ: 230.0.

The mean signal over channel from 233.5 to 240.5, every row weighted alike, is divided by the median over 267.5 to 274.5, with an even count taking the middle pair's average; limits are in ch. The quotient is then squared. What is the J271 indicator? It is 1.36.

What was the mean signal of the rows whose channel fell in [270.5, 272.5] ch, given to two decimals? 3.37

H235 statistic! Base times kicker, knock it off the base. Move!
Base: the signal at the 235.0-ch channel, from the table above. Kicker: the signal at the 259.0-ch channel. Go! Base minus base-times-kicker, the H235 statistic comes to -9.6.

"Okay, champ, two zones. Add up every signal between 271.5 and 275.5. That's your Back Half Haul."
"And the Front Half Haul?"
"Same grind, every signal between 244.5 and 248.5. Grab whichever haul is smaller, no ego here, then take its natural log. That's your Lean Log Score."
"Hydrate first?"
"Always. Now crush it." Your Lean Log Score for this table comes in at 2.57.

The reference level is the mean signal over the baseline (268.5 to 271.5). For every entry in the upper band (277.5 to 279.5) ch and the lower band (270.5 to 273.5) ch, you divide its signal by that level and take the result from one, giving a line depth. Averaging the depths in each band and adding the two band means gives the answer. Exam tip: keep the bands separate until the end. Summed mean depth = 0.11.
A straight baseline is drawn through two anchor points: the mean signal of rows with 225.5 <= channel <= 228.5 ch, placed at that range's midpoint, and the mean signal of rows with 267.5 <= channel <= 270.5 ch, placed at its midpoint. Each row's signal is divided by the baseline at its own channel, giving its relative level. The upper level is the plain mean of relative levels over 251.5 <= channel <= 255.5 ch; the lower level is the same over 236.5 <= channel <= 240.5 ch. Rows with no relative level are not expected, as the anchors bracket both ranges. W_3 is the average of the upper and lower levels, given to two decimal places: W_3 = 1.04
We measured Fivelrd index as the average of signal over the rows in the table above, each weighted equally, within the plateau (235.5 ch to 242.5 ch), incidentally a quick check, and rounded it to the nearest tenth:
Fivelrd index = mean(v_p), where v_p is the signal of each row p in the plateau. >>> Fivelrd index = 3.9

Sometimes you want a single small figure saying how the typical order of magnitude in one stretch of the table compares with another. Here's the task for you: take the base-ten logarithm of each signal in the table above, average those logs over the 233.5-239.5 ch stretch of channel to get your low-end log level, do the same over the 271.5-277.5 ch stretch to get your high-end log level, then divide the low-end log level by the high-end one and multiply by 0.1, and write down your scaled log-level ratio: 0.117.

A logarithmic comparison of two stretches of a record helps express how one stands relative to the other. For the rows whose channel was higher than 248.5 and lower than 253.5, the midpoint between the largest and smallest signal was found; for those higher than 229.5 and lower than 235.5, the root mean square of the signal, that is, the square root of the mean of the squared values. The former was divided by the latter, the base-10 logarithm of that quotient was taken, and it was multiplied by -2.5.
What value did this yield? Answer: 0.123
